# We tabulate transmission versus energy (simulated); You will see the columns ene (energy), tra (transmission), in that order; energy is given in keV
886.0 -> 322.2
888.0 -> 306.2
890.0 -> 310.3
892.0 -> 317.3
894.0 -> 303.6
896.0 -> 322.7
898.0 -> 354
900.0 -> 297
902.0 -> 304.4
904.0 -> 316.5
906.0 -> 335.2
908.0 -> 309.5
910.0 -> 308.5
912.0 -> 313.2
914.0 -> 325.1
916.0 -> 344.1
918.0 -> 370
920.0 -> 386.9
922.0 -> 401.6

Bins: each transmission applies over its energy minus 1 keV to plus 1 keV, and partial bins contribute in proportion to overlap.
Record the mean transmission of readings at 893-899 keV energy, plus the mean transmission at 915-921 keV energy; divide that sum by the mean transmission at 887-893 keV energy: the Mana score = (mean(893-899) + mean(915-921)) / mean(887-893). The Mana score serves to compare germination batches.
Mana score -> 2.23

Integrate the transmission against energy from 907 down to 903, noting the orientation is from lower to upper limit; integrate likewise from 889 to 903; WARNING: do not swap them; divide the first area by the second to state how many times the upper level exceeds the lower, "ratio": 0.3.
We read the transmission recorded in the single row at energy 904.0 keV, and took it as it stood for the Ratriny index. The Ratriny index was 316.5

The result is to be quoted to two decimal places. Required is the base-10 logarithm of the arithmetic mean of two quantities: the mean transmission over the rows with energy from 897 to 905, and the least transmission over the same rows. 2.49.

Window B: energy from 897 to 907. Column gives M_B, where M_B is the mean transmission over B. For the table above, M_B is 321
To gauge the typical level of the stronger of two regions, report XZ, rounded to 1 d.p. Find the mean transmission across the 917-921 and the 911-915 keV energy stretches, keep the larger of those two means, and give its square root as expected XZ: 19.5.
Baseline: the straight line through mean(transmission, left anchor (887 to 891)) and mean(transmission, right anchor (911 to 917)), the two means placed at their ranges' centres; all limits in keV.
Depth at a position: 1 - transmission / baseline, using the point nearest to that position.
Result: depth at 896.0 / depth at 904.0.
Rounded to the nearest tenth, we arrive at -2.8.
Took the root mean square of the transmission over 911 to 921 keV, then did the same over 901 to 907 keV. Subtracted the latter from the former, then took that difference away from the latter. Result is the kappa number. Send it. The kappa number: 289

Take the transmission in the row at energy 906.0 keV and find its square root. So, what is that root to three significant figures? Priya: 18.3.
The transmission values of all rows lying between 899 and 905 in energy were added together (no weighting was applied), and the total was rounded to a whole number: 918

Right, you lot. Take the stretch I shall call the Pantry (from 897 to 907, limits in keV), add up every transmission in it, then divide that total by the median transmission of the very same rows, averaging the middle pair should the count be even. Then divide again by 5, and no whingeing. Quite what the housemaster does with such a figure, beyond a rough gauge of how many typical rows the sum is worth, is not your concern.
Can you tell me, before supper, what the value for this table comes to 1.0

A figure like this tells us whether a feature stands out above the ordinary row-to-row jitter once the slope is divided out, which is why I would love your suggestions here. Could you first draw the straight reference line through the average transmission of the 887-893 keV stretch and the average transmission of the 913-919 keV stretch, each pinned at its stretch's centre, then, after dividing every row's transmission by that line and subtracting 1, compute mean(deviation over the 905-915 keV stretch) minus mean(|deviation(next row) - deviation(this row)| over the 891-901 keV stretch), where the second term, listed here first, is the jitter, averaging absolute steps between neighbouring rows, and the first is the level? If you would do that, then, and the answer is -0.153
